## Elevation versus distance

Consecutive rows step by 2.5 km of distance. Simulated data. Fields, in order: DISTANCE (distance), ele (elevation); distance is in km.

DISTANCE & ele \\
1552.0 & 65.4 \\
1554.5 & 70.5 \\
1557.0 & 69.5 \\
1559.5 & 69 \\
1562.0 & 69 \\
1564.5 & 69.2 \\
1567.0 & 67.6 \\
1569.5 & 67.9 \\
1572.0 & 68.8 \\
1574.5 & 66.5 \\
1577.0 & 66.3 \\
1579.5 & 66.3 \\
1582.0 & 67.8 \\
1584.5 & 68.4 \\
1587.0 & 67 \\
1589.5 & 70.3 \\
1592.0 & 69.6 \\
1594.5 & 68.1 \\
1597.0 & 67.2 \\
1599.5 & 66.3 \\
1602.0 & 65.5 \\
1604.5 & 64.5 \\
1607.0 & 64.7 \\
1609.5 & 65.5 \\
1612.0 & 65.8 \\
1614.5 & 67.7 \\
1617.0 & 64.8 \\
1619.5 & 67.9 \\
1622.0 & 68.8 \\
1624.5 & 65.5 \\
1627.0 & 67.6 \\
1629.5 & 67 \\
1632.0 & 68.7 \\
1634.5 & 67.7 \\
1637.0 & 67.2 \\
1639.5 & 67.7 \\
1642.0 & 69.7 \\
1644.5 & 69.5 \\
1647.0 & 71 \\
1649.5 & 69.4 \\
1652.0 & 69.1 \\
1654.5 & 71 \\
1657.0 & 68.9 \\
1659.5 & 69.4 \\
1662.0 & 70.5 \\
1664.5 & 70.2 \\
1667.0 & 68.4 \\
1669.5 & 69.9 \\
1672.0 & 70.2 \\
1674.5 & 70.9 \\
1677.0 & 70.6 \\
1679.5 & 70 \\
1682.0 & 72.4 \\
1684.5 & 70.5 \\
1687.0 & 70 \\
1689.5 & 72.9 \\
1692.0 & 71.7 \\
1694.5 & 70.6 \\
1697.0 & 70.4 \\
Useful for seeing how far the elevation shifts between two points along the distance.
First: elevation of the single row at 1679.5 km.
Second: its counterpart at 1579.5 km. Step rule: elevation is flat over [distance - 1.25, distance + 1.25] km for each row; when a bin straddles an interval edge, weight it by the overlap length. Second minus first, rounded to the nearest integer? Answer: -4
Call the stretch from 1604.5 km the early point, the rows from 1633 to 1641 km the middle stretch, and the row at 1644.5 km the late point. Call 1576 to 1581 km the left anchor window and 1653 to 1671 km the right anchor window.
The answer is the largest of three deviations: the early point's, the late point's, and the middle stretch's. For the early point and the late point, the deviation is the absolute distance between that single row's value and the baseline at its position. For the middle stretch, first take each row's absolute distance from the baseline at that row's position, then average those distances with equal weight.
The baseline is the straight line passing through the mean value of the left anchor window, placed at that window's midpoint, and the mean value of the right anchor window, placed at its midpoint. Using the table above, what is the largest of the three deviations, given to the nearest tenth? 2.9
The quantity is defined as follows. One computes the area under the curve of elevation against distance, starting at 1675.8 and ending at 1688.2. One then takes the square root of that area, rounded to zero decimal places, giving 30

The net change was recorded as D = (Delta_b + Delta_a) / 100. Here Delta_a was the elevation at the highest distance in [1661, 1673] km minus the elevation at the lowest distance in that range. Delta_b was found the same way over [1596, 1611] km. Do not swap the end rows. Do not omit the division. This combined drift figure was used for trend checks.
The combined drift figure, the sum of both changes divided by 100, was -0.020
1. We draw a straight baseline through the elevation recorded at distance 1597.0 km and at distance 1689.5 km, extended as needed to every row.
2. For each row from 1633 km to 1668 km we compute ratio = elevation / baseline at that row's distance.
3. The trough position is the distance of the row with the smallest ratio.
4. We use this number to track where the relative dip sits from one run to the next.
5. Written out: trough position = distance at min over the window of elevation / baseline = 1667.0 km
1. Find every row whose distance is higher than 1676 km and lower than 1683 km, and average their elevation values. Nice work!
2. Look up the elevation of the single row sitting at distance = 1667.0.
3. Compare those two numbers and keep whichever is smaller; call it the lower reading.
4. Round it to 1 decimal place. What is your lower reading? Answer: 68.4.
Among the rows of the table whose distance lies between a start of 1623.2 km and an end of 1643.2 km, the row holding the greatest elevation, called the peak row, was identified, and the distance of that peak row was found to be 1642.0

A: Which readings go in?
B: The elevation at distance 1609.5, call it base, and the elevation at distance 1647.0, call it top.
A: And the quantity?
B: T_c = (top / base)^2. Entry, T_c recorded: 1.17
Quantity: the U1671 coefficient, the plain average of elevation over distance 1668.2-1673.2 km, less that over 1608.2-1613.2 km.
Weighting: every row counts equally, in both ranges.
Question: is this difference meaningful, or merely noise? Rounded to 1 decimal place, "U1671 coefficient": 4.4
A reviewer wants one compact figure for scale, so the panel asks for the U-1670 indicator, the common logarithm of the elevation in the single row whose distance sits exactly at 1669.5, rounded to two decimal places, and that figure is 1.84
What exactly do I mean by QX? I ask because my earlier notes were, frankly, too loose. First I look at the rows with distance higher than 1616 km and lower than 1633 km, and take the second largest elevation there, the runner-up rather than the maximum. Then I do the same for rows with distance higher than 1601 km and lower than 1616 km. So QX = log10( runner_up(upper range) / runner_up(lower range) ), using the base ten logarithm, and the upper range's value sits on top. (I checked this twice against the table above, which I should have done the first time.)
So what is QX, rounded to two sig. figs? 0.019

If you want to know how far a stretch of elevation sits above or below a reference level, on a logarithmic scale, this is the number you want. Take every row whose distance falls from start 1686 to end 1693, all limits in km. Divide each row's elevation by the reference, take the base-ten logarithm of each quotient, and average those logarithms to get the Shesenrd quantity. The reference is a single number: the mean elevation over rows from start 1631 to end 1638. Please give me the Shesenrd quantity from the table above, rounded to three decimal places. 0.023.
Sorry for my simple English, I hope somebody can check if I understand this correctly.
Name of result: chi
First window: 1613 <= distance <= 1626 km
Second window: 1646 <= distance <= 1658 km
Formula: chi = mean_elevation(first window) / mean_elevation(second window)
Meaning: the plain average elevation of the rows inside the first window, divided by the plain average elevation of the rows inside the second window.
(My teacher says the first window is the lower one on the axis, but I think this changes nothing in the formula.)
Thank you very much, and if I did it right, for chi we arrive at 0.96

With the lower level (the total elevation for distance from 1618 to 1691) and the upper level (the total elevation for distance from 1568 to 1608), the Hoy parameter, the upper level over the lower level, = 0.53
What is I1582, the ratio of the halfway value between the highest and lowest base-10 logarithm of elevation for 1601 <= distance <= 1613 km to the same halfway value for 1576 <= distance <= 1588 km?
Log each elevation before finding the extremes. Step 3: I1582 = 0.99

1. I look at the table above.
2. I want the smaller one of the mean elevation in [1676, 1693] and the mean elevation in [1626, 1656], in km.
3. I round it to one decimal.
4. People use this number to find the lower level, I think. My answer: 68.8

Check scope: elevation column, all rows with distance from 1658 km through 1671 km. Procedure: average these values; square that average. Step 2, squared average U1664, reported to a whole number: 4855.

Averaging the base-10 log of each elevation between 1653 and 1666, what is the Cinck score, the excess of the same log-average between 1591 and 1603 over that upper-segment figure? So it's -0.017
